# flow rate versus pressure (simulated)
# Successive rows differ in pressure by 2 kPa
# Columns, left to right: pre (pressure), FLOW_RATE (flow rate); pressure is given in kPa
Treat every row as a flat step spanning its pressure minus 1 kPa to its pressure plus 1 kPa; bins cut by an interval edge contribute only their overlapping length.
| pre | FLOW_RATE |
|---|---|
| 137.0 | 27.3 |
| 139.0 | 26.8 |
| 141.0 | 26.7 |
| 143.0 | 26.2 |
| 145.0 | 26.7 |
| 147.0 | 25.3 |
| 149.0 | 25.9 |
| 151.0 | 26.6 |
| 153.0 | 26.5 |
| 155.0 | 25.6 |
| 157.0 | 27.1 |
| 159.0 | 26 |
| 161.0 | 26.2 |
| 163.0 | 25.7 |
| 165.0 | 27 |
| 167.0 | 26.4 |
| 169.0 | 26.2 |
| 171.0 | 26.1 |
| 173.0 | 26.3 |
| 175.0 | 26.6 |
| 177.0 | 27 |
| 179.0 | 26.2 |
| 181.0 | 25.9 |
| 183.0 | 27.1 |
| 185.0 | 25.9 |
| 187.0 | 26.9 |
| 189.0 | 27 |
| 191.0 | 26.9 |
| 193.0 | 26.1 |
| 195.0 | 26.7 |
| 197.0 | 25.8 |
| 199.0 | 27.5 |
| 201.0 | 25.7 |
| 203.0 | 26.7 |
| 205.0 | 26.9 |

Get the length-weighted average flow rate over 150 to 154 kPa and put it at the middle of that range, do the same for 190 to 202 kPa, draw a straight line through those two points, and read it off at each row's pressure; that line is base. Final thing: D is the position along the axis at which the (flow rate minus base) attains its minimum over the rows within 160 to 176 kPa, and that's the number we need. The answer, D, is 163.0 kPa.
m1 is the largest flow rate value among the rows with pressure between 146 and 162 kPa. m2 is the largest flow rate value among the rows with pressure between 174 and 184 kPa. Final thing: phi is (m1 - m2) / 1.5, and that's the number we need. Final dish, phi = 0.0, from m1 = 27.1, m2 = 27.1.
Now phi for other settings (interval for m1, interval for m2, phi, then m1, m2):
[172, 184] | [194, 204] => -0.3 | 27.1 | 27.5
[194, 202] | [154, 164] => 0.3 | 27.5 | 27.1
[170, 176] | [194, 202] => -0.6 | 26.6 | 27.5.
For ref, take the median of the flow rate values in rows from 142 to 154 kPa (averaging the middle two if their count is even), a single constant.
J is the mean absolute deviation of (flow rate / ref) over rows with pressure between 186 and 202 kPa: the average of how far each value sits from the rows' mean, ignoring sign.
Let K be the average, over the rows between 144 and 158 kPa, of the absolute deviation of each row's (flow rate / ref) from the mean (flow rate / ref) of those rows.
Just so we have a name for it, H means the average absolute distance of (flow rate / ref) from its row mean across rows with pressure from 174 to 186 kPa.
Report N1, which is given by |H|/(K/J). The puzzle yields 0.0165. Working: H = 0.0171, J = 0.0202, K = 0.021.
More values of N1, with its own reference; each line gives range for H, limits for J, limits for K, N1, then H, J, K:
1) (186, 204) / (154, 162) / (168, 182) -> 0.0297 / 0.0183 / 0.0166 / 0.010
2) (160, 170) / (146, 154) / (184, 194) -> 0.0129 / 0.0121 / 0.0180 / 0.017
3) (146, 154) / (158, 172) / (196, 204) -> 0.0072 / 0.0180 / 0.0102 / 0.026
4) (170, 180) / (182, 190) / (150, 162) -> 0.0113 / 0.0109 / 0.0157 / 0.015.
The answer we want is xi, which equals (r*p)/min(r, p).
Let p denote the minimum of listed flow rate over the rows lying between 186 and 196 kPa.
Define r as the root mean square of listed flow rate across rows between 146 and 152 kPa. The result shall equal 26.1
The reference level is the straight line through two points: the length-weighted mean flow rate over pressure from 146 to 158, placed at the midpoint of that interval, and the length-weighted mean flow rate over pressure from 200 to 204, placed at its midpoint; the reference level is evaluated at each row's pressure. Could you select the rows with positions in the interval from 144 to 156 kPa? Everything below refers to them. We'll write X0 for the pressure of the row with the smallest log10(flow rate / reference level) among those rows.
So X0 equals 147.0 kPa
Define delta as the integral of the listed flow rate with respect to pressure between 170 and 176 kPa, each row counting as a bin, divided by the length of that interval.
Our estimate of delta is 26.3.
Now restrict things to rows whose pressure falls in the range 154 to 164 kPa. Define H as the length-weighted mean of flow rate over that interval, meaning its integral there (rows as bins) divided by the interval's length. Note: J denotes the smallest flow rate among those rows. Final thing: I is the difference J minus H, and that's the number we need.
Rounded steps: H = 26.1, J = 25.6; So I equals -0.5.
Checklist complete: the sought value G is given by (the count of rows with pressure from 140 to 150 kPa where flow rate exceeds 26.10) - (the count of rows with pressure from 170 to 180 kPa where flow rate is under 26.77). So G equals -1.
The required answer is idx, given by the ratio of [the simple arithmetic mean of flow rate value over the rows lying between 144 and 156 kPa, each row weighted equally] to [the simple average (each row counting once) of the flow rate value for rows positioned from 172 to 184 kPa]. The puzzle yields 0.984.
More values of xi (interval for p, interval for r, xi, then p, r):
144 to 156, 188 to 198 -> 26.5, 25.3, 26.5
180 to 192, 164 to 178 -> 26.5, 25.9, 26.5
